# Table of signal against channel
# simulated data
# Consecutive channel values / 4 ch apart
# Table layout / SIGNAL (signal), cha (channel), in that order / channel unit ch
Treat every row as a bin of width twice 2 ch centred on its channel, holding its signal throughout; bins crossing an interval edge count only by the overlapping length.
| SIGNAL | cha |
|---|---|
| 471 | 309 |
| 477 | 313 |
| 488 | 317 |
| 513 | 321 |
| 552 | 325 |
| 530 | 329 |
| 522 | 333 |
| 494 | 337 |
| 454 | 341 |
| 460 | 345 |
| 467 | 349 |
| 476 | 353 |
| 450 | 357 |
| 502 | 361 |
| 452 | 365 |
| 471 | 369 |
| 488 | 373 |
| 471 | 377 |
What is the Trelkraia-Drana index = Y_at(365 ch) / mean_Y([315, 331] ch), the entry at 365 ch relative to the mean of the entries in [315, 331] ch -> 0.87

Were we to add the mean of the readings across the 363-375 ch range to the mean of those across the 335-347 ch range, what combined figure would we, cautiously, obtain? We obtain 940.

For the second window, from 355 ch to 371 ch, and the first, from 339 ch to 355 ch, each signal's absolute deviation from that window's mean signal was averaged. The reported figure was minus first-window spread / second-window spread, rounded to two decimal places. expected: -0.41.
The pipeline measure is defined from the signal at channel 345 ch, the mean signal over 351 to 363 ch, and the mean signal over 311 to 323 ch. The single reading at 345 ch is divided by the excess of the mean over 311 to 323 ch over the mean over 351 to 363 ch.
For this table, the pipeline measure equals 28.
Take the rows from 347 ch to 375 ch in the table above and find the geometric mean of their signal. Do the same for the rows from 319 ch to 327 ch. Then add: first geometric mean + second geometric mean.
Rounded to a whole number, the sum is 1004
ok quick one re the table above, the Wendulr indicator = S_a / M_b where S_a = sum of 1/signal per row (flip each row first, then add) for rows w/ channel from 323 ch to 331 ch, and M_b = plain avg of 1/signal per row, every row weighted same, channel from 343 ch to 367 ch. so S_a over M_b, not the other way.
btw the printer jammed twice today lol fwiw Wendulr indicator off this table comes 1.7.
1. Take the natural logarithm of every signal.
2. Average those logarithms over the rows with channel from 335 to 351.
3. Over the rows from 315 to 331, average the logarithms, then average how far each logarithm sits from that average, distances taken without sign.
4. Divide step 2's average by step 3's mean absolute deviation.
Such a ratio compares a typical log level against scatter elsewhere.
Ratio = 158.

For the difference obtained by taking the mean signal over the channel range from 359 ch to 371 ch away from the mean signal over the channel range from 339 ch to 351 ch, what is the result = -15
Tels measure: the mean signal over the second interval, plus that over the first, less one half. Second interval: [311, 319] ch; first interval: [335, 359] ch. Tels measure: 949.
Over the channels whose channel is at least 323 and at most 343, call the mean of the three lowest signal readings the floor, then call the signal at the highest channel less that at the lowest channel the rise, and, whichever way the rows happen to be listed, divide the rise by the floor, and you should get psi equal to -0.20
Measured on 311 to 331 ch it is 0.11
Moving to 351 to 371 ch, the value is -0.01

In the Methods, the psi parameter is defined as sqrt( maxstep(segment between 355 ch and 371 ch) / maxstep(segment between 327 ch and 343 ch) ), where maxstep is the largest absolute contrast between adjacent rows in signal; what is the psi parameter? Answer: 1.1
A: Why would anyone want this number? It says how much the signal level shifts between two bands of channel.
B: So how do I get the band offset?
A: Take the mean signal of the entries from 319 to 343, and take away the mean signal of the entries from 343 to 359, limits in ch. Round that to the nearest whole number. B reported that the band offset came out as 48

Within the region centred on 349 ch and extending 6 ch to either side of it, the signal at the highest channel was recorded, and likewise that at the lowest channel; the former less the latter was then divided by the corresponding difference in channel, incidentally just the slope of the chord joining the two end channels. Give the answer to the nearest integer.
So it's 2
